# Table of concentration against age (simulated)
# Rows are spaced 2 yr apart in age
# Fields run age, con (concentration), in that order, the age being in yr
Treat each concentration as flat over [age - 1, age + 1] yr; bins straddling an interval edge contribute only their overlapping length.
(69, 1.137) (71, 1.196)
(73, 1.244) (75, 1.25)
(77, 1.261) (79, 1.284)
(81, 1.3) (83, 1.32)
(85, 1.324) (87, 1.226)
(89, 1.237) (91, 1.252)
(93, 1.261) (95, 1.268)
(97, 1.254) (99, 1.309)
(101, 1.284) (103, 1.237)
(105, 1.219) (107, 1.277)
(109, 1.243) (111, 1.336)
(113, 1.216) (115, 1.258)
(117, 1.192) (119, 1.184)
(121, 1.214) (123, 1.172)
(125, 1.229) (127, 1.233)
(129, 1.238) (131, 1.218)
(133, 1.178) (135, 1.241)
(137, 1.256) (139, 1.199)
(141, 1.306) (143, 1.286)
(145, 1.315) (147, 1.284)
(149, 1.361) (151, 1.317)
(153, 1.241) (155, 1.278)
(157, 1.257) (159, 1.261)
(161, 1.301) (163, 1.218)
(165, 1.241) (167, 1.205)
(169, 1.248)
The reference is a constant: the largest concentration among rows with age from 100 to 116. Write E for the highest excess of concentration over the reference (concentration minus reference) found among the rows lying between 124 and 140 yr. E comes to -0.08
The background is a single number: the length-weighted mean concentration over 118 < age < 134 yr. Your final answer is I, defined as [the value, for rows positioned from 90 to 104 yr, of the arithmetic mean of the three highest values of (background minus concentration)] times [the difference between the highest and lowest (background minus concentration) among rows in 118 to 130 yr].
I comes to -0.0026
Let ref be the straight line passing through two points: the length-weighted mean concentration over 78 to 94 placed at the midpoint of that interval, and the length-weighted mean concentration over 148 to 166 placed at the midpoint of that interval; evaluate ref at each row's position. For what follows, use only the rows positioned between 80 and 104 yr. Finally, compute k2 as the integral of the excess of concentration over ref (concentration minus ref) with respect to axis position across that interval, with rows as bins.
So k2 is -0.1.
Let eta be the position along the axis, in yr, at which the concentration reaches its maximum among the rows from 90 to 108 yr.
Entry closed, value 99 yr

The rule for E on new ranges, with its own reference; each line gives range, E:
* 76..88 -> -0.01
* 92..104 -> -0.03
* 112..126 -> -0.08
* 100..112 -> 0.00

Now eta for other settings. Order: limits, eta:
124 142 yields 141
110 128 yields 111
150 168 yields 151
